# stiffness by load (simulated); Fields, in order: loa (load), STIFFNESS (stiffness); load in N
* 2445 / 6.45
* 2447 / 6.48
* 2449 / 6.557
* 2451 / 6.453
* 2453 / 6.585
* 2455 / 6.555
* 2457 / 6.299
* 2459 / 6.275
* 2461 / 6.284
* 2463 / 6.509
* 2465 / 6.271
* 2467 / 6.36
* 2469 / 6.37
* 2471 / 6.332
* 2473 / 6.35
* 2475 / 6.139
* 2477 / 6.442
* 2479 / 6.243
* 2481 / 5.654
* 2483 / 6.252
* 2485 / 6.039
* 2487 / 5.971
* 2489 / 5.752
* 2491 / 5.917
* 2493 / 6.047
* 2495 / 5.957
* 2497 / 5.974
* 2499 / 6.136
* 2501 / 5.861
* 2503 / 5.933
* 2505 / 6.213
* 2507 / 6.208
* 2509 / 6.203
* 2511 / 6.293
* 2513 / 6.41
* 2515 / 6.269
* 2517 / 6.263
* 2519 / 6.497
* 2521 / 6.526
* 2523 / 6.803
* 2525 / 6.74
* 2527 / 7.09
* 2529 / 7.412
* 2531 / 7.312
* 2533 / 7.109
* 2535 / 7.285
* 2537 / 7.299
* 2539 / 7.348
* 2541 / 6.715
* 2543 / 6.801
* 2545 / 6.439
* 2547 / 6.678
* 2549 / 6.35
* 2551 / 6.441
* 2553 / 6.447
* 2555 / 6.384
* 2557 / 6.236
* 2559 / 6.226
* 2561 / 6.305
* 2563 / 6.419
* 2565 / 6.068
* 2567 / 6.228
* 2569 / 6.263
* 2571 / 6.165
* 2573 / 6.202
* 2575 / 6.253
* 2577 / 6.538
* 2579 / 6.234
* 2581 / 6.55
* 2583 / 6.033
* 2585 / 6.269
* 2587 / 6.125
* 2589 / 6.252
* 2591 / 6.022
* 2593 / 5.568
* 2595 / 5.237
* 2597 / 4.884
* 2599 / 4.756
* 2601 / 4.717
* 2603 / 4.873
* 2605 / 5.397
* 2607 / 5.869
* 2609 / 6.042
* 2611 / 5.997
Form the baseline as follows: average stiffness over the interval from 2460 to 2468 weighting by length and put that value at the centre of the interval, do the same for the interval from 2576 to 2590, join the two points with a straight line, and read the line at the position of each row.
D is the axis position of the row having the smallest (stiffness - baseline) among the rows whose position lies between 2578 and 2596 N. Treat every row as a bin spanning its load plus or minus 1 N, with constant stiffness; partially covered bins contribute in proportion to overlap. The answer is 2595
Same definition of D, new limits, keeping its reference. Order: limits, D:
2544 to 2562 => 2559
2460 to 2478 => 2475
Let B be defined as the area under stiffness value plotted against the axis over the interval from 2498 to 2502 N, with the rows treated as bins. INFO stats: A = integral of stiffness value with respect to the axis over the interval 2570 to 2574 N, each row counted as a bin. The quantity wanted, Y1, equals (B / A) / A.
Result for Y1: 0.039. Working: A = 24.7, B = 24.0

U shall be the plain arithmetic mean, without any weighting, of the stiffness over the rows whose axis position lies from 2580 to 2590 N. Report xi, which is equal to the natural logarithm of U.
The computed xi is 1.83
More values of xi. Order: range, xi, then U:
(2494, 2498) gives 1.79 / 5.97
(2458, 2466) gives 1.85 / 6.33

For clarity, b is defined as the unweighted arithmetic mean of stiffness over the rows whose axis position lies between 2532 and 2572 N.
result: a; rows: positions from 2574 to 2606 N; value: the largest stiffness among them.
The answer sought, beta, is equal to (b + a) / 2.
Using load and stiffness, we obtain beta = 6.56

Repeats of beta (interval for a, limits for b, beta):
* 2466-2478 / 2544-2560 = 6.42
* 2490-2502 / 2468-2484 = 6.18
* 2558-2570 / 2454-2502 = 6.29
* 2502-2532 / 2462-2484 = 6.84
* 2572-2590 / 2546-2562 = 6.47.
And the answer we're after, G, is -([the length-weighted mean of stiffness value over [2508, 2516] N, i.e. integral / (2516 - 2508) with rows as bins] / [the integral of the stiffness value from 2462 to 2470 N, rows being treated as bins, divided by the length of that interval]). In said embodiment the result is -0.99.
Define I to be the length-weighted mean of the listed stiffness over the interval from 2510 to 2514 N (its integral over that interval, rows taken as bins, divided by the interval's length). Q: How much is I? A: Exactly 6.35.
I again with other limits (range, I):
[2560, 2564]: 6.36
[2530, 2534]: 7.21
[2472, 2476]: 6.24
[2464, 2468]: 6.32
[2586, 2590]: 6.19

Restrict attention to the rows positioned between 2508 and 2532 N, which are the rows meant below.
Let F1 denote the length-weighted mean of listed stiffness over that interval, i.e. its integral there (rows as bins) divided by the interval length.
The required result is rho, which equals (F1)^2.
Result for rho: 44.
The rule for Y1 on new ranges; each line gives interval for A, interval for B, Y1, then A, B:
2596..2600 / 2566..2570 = 0.067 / 19.3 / 25.0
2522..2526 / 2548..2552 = 0.035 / 27.1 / 25.6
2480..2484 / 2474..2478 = 0.044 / 23.8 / 25.2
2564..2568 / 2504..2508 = 0.041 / 24.6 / 24.8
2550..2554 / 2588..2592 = 0.037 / 25.8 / 24.5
